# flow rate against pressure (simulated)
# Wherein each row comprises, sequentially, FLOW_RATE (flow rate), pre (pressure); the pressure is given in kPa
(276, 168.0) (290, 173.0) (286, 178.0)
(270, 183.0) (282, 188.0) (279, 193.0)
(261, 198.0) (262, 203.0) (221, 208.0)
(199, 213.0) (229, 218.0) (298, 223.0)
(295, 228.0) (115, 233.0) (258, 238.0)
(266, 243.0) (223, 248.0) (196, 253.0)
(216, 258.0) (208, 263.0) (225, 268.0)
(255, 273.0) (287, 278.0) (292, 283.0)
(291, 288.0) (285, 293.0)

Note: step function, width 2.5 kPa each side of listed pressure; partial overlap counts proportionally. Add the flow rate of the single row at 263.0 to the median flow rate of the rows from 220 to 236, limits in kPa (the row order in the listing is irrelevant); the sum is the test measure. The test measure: 503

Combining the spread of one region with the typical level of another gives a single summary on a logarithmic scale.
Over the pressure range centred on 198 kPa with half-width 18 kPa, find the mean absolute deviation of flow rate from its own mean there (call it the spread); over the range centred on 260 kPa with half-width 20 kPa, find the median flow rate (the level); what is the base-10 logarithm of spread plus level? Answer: 2.40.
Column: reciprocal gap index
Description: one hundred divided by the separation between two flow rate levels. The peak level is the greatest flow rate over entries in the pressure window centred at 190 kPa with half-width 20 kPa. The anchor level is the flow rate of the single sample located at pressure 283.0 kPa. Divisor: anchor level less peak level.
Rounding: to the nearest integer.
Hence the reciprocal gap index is 50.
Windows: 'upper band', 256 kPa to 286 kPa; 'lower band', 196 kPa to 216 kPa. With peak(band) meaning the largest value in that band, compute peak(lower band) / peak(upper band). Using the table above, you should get 0.90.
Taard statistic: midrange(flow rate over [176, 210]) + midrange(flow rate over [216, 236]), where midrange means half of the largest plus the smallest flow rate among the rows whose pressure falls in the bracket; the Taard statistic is 460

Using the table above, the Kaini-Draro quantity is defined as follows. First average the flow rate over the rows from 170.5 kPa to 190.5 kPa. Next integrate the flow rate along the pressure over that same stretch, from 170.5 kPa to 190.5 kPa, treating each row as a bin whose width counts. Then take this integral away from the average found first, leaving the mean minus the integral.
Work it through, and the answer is -5358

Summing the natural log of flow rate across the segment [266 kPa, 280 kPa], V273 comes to 16.6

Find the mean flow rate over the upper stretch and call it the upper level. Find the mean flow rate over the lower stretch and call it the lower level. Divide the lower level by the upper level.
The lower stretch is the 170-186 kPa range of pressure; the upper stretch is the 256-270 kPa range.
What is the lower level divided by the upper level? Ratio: 1.30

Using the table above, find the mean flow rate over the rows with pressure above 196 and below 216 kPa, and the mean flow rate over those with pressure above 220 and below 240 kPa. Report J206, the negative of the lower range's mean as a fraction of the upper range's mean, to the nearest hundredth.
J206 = -0.98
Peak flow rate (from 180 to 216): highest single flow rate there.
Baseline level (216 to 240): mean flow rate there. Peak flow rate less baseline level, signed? 43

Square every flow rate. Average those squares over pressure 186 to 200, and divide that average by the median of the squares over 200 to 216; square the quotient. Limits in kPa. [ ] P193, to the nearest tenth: 2.4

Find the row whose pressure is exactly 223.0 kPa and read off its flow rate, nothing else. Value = 298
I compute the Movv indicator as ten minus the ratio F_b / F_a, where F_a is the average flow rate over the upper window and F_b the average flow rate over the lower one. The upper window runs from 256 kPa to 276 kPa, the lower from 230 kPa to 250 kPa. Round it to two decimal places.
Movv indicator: 9.05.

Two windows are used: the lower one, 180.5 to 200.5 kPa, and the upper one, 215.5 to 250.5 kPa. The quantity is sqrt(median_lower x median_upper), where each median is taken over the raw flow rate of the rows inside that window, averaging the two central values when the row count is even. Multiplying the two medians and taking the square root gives 266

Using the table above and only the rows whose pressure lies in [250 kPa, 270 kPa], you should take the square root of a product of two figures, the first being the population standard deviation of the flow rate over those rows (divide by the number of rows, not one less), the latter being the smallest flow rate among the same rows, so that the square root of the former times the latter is 46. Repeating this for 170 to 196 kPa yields 43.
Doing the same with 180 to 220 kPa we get 75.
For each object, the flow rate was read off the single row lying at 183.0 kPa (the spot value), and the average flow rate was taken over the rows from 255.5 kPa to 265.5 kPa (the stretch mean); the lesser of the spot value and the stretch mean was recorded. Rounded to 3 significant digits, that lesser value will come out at 212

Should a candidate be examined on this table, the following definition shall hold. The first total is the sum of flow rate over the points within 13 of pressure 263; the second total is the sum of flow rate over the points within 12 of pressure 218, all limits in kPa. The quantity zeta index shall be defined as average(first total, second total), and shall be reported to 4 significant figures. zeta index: 1171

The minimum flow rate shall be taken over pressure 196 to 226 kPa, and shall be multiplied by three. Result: 597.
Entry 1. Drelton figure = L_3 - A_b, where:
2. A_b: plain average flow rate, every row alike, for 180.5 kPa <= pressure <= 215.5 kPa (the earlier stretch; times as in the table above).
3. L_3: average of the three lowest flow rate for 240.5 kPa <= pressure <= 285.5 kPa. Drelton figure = -47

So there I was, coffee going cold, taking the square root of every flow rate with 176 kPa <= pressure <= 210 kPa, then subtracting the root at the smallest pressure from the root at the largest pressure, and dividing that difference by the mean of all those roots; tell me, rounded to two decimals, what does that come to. -0.13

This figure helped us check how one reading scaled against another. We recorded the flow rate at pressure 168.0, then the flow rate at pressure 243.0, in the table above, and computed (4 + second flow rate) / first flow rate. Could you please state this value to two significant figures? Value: 0.98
